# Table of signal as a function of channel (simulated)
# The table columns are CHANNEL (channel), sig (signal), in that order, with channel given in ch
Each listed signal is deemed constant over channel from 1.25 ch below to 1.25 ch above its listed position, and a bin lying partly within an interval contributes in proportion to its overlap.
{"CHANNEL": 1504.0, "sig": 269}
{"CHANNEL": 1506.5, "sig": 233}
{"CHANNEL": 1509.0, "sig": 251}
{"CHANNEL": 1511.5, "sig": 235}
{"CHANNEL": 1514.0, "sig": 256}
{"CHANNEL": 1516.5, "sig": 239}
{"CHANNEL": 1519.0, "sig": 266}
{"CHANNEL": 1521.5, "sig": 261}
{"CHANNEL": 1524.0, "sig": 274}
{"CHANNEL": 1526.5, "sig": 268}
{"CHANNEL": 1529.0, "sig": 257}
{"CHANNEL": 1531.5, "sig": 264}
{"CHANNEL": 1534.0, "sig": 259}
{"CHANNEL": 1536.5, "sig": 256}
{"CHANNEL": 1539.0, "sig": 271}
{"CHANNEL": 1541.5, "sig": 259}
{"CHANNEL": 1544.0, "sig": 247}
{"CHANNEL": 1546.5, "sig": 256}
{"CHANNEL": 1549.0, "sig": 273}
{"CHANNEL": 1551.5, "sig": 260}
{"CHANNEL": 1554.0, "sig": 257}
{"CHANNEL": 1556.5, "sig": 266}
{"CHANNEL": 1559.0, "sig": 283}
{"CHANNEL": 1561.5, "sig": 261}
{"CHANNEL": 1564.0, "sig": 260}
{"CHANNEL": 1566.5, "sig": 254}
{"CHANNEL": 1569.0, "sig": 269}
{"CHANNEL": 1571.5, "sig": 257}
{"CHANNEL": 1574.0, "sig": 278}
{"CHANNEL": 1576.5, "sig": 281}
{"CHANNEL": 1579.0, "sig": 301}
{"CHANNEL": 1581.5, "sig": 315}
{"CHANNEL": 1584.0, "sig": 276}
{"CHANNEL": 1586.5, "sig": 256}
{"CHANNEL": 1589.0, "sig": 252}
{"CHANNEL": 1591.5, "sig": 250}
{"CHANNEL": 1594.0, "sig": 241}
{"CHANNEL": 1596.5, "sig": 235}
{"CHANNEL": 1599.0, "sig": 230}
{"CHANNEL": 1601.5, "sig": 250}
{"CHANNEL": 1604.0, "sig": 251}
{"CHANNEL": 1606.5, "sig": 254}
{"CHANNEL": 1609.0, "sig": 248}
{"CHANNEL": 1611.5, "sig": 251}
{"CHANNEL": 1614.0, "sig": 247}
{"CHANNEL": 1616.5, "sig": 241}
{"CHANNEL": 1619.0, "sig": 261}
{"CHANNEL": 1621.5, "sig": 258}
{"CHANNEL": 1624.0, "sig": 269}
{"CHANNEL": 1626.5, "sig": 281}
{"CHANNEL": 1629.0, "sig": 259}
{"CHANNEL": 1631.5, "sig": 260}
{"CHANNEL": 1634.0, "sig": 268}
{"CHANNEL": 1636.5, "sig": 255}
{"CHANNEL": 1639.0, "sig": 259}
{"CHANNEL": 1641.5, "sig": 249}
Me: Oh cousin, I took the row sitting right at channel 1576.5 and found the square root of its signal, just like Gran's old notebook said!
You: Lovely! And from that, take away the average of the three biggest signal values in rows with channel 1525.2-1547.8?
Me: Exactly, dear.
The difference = -251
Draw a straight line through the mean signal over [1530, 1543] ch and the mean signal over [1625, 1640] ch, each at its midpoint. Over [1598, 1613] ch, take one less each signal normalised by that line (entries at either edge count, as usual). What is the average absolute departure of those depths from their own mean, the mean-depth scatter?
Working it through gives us 0.0218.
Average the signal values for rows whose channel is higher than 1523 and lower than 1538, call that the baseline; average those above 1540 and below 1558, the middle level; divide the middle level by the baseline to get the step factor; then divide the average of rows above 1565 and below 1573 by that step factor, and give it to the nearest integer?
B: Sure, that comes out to 263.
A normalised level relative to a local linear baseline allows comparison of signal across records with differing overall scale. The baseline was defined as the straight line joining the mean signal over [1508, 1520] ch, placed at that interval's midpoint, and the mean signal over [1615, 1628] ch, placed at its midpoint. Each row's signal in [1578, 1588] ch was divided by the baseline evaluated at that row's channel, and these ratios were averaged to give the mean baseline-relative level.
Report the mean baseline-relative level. 1.11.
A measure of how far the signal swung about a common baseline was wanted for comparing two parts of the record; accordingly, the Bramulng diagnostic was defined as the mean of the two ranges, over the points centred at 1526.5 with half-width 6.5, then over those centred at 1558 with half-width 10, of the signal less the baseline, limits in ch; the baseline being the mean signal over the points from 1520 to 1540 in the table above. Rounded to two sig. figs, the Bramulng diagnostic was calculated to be 23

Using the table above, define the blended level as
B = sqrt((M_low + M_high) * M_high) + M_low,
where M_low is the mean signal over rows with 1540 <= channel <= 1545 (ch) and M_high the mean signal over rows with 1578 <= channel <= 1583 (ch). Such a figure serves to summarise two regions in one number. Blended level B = 669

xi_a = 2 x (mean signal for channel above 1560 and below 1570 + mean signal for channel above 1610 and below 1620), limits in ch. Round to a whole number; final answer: 1022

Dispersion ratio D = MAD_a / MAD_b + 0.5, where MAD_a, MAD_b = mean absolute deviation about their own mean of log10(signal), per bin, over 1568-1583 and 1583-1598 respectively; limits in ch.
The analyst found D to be 2.0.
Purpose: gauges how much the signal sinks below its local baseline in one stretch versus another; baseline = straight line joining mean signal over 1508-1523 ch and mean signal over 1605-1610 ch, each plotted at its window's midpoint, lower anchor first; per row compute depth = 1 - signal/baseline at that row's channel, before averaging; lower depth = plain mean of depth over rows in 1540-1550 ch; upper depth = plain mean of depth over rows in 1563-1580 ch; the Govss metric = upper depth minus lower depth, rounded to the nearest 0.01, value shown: -0.05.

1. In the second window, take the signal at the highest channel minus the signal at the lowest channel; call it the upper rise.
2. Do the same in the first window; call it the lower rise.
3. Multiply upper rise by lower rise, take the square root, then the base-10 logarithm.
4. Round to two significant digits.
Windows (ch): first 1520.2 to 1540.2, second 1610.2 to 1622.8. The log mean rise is 0.92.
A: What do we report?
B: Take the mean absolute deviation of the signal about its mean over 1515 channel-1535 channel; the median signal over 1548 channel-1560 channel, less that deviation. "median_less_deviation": 259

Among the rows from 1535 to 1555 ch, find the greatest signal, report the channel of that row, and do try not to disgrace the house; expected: 1549.0 ch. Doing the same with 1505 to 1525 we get 1524.0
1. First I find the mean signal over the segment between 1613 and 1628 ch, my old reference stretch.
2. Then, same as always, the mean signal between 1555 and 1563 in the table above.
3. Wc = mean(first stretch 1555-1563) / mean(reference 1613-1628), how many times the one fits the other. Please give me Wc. 1.04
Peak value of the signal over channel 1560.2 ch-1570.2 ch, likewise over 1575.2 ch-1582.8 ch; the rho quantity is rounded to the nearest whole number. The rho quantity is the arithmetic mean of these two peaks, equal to 292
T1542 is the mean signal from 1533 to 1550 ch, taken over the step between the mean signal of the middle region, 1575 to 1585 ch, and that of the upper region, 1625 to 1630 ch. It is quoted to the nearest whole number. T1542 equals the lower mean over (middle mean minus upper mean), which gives 11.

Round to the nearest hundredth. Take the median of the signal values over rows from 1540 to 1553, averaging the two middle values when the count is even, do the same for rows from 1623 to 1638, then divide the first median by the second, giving 0.98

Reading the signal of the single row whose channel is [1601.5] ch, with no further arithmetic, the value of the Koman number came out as 250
